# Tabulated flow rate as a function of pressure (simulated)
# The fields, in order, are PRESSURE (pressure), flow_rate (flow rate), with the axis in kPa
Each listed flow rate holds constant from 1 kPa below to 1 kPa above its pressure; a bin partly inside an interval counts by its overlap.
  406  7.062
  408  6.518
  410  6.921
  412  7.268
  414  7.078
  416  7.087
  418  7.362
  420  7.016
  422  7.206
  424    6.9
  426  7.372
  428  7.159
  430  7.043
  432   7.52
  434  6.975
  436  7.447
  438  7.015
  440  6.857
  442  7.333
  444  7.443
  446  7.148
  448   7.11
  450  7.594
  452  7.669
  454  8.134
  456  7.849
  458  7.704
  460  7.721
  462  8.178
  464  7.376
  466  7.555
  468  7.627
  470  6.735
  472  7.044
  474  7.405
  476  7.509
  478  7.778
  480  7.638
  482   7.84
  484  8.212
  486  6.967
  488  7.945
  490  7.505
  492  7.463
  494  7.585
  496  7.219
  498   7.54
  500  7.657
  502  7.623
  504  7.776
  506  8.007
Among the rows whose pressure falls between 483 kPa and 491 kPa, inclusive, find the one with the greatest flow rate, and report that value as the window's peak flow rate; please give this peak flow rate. 8.212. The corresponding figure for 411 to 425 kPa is 7.362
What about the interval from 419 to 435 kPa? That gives 7.52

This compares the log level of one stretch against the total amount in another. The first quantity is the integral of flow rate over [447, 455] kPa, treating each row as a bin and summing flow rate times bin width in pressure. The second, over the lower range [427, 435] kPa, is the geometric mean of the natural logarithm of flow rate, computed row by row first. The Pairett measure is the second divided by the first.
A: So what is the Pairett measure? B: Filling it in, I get 0.0323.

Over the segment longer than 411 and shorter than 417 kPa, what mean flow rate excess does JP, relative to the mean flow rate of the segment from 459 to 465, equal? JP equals -0.61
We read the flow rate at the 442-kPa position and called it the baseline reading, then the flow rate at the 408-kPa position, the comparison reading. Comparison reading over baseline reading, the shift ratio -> 0.89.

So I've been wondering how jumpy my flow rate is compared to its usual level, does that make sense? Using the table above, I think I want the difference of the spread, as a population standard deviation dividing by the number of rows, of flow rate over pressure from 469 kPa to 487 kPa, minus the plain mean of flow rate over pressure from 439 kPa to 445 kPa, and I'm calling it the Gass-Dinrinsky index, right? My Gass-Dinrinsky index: -6.77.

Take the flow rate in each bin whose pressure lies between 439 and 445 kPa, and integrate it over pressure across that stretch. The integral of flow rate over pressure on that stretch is 43.3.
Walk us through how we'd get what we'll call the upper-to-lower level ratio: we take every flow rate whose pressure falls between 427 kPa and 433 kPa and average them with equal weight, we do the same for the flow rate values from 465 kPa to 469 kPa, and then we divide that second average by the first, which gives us 1.05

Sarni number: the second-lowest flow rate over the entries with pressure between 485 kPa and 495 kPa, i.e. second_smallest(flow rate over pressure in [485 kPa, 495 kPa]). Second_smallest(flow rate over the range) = 7.463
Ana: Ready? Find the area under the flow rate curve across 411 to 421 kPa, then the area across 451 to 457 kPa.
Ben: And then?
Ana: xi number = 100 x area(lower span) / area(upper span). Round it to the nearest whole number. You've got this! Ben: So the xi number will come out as 151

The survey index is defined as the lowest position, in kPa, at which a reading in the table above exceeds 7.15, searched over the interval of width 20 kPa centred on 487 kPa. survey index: 478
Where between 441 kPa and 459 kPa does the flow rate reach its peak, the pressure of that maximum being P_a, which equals 454 kPa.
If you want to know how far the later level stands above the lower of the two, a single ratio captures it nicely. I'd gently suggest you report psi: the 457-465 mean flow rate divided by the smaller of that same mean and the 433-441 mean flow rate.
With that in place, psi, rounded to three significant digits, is 1.09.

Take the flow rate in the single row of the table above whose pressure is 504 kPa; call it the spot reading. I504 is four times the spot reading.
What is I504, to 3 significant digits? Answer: 31.1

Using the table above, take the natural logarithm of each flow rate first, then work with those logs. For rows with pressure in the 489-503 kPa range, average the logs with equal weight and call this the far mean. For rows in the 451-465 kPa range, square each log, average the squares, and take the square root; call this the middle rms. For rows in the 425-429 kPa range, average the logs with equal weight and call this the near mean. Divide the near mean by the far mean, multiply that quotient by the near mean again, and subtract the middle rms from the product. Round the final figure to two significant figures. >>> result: -0.10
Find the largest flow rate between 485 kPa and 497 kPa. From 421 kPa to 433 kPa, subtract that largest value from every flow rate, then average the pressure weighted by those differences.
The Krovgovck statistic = 426.6 kPa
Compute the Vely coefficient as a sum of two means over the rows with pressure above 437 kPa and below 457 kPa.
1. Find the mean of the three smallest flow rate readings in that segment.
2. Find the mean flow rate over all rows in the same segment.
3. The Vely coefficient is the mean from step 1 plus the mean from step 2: 14.4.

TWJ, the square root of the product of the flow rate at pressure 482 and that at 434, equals 7.39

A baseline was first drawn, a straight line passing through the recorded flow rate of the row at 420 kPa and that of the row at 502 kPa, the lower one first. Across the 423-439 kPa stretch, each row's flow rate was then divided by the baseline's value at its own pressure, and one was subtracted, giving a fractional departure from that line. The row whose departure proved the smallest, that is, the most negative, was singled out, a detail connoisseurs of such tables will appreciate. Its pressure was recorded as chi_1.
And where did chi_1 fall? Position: 424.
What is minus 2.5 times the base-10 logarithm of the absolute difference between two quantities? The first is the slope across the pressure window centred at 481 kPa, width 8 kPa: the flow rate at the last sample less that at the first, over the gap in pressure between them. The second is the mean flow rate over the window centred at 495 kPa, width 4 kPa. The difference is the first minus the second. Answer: -2.16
